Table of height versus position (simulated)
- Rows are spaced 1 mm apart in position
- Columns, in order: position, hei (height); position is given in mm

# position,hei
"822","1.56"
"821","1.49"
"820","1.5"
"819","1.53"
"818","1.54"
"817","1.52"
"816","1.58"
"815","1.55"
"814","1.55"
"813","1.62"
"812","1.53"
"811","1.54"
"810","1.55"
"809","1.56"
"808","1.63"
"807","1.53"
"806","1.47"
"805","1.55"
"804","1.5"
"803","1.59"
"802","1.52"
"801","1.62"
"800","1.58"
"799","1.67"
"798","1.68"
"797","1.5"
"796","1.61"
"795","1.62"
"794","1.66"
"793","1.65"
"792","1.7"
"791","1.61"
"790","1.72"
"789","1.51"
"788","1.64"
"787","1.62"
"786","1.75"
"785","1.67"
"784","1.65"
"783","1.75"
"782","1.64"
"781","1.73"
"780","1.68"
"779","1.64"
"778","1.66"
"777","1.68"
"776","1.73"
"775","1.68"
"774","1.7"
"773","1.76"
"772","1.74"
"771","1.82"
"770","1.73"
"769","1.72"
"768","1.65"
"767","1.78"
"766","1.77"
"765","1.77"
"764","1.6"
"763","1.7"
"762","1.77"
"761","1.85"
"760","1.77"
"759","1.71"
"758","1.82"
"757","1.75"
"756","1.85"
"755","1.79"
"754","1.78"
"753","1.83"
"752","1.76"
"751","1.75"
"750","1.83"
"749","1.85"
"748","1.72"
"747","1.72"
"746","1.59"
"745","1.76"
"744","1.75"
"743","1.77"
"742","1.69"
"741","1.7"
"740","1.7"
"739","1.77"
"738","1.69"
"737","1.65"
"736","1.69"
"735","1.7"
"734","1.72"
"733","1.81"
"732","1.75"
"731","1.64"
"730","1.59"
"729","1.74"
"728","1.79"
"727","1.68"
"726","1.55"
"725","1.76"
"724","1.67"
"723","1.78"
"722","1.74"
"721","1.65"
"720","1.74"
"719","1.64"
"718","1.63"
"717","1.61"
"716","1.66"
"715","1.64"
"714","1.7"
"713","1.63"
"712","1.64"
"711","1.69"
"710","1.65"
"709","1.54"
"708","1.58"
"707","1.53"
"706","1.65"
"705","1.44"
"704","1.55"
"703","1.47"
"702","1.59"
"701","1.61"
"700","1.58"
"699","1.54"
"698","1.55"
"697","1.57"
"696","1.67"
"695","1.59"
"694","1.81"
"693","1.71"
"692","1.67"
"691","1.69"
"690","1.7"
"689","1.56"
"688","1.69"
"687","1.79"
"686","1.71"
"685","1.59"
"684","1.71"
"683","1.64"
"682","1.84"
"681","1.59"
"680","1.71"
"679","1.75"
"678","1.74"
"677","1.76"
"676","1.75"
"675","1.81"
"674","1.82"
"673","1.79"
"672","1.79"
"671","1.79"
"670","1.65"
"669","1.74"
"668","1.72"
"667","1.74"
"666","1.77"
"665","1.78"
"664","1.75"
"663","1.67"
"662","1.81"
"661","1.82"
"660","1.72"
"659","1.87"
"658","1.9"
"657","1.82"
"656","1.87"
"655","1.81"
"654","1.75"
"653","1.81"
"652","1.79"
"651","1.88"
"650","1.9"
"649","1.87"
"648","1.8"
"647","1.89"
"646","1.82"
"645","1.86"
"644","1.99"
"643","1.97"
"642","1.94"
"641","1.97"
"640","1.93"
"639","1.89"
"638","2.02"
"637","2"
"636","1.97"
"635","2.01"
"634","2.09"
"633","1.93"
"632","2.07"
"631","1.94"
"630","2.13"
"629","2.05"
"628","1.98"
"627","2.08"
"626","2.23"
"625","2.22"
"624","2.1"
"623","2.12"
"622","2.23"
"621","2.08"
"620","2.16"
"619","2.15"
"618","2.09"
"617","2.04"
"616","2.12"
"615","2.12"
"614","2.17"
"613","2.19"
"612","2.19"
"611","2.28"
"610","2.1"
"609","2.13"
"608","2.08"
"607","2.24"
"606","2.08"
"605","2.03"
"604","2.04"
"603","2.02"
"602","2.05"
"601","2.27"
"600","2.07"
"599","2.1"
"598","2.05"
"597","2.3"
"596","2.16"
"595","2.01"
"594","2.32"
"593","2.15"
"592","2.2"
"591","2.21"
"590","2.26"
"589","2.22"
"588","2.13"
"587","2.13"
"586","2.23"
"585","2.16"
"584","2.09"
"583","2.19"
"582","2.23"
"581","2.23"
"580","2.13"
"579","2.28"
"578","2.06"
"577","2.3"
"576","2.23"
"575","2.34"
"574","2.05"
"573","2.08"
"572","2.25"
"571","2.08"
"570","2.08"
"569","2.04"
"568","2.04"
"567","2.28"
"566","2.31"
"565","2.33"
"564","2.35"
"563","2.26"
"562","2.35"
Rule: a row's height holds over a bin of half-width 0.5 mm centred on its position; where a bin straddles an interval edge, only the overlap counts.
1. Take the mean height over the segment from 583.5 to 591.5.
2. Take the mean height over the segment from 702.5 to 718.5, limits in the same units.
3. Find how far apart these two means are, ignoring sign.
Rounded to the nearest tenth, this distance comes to 0.6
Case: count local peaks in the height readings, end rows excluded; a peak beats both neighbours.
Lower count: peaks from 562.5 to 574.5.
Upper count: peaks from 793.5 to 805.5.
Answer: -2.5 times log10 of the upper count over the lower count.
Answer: -0.44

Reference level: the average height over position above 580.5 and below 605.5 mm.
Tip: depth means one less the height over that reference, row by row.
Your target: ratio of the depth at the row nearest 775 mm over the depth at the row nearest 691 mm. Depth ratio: 1.02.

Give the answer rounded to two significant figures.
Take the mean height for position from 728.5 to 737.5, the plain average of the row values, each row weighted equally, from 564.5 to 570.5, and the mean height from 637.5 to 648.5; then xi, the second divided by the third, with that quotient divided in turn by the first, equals 0.67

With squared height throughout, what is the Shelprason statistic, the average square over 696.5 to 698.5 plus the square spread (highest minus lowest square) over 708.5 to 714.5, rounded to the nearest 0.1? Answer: 3.0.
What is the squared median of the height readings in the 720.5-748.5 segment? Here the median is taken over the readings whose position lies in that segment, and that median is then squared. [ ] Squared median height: 2.92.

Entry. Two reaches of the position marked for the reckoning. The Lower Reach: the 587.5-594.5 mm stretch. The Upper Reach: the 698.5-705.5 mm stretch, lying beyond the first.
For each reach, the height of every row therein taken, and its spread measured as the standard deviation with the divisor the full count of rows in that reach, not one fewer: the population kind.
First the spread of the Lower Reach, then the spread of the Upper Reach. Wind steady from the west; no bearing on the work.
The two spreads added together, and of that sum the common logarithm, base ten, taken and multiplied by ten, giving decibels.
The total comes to -9.3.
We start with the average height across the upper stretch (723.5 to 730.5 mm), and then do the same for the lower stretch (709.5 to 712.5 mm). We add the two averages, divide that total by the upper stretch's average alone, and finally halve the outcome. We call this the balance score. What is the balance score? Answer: 0.99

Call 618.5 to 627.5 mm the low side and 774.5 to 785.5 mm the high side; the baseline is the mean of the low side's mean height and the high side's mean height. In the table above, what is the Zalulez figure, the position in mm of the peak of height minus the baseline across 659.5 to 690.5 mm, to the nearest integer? 682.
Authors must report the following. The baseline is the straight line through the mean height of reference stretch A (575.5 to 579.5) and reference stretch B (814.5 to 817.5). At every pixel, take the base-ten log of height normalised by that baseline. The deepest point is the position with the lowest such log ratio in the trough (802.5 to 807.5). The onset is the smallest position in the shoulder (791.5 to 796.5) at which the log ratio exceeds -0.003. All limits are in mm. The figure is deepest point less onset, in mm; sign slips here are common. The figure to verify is 14 mm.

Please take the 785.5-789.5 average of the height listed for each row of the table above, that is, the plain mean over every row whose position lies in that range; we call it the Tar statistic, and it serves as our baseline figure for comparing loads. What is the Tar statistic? 1.63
